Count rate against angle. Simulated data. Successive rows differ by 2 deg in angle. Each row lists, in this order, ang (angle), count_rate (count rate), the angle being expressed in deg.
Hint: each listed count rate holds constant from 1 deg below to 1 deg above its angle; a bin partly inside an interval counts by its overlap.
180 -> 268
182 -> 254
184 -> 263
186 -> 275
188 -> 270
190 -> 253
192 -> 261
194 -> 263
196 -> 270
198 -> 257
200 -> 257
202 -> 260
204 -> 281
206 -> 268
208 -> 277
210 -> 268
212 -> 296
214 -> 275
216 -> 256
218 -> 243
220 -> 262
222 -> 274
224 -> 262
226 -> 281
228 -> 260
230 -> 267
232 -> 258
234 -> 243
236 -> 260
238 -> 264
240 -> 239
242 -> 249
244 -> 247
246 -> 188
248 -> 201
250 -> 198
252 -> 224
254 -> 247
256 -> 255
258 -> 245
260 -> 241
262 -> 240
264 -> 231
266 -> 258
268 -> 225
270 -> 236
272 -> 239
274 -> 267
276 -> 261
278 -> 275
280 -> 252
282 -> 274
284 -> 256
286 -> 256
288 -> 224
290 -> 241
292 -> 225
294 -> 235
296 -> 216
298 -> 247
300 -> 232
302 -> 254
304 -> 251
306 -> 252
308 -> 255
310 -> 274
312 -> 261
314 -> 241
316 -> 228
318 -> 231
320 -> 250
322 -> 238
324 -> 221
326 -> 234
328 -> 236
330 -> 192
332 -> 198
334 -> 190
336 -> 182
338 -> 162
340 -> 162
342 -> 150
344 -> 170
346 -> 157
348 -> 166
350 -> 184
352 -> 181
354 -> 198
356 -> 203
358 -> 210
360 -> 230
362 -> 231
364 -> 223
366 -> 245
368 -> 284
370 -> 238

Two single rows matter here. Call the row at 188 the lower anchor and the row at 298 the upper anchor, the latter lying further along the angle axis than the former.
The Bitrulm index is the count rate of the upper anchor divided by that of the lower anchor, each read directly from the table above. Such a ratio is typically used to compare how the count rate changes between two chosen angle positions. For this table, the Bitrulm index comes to 0.91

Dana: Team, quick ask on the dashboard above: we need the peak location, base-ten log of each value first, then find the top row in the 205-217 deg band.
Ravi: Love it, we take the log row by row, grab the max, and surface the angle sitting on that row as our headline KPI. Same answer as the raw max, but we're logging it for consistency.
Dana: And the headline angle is 212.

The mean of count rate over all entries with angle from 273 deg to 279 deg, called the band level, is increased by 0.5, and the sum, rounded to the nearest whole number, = 268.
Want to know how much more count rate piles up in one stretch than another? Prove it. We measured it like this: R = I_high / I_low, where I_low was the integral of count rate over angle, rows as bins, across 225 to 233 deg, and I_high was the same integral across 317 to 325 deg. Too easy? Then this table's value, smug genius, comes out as 0.88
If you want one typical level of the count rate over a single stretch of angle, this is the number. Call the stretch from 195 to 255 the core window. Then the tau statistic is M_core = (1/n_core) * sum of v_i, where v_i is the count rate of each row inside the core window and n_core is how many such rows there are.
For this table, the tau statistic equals 254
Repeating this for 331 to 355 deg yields 175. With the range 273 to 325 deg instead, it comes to 247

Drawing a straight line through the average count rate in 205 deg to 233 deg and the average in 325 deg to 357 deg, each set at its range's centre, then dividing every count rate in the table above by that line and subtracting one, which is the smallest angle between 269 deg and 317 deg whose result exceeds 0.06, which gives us 274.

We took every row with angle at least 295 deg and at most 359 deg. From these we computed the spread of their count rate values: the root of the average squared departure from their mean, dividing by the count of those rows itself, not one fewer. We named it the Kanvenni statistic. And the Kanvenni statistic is 34.9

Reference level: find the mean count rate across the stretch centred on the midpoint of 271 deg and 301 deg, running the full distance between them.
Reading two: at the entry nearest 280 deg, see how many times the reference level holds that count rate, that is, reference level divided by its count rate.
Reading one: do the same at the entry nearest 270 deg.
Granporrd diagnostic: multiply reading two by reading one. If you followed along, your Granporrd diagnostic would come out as 1.02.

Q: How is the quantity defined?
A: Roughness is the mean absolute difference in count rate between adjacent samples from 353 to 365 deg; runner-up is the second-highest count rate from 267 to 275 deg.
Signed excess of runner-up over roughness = 231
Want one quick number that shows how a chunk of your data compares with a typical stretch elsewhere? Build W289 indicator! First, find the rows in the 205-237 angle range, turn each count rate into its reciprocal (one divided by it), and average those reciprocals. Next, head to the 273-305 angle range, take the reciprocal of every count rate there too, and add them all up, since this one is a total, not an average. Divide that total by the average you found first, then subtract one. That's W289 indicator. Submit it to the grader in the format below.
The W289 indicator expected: 16.2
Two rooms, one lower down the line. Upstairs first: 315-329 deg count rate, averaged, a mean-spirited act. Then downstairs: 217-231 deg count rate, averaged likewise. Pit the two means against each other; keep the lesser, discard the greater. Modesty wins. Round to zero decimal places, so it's 234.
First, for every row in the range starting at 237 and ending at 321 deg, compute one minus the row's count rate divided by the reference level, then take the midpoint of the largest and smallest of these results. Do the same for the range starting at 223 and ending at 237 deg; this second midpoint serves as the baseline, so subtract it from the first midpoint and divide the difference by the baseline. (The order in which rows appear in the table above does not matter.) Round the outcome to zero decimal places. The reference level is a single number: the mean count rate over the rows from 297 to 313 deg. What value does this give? -3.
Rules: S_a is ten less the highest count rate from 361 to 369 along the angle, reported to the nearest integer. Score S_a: -274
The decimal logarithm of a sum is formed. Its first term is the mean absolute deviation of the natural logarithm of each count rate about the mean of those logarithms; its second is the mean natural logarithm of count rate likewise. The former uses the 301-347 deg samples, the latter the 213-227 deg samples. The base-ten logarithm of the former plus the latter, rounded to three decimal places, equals 0.759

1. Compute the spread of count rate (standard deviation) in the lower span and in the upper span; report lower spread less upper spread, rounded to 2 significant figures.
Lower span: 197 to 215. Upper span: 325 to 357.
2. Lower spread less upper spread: -12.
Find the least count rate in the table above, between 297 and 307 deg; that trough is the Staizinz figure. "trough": 232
